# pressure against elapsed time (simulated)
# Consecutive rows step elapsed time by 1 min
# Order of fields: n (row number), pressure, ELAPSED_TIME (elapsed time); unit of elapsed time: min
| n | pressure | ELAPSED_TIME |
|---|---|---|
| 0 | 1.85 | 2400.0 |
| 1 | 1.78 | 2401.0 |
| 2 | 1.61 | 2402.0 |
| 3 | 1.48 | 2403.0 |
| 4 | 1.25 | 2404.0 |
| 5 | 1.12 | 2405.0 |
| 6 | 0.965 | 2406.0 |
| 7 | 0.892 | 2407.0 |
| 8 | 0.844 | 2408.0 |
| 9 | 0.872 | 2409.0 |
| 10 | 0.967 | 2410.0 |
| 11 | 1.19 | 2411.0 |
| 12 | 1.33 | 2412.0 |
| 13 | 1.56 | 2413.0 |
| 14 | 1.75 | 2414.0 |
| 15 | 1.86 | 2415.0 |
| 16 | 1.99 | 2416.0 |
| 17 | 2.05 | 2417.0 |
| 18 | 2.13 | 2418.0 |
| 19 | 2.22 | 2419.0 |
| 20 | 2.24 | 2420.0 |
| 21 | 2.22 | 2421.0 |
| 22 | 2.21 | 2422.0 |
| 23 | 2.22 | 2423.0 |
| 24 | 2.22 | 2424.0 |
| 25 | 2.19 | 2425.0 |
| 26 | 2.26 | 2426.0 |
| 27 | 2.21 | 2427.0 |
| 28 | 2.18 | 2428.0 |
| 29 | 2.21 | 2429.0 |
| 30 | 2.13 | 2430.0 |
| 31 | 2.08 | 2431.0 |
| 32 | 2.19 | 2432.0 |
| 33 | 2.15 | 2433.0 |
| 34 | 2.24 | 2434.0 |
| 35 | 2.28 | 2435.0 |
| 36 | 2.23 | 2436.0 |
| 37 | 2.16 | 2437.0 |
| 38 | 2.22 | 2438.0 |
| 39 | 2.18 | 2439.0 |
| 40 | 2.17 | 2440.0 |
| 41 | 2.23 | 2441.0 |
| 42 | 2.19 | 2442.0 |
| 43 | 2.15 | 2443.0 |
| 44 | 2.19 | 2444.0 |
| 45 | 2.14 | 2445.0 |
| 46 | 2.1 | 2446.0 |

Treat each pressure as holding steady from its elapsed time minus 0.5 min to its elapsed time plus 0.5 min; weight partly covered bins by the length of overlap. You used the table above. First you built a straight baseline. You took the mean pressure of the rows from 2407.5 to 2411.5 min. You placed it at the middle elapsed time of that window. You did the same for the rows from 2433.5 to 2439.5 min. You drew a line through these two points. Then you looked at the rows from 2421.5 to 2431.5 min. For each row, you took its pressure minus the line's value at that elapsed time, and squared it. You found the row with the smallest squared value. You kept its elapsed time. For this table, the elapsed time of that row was 2431.0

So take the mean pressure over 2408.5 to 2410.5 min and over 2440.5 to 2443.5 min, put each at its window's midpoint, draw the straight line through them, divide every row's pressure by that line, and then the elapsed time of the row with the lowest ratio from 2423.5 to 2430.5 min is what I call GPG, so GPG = 2430.0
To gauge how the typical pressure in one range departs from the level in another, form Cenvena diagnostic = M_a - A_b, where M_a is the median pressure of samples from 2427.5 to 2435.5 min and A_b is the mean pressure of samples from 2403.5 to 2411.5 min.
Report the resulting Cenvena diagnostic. 1.2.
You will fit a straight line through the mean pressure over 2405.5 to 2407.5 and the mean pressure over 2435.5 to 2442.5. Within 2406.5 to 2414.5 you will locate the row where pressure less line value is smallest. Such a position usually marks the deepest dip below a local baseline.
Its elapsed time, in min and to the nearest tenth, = 2409.0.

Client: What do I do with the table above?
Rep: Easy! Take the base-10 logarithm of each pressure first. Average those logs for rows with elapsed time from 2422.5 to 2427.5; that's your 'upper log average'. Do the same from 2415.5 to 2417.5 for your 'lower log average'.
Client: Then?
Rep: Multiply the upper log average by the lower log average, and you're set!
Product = 0.11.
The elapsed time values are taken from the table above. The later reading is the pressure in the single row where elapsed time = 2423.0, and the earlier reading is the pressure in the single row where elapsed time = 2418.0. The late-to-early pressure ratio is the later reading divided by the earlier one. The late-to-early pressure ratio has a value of 1.04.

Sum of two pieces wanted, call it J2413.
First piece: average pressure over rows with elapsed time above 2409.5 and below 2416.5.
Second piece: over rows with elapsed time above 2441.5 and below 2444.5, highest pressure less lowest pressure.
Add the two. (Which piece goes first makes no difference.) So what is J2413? 1.6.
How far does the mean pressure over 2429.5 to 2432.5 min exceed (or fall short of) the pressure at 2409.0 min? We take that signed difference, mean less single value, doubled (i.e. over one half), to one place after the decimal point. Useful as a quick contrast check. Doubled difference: 2.5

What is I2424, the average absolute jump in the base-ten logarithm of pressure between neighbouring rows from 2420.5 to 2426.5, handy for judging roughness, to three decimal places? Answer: 0.005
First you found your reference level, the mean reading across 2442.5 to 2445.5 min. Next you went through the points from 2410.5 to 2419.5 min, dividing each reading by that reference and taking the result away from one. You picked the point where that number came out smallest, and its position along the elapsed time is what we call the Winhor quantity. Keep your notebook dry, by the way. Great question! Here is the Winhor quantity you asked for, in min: 2419.0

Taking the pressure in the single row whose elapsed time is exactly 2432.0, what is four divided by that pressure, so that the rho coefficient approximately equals 1.8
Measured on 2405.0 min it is 3.6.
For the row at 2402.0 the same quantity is 2.5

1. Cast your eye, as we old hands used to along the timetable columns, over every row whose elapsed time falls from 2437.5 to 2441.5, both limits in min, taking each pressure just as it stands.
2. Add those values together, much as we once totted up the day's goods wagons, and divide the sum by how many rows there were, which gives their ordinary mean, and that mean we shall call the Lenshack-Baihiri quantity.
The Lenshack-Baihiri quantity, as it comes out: 2.20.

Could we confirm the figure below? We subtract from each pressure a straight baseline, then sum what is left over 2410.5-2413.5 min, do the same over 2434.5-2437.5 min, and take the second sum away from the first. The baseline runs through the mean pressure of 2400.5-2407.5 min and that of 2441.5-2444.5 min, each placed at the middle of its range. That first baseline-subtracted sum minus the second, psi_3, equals -1.0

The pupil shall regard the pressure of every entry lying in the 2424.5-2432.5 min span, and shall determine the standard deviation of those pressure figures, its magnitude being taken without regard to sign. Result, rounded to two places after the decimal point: 0.05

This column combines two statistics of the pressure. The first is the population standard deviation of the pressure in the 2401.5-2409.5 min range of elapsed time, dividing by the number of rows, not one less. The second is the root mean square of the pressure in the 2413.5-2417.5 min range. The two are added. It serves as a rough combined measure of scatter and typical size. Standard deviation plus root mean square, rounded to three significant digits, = 2.19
